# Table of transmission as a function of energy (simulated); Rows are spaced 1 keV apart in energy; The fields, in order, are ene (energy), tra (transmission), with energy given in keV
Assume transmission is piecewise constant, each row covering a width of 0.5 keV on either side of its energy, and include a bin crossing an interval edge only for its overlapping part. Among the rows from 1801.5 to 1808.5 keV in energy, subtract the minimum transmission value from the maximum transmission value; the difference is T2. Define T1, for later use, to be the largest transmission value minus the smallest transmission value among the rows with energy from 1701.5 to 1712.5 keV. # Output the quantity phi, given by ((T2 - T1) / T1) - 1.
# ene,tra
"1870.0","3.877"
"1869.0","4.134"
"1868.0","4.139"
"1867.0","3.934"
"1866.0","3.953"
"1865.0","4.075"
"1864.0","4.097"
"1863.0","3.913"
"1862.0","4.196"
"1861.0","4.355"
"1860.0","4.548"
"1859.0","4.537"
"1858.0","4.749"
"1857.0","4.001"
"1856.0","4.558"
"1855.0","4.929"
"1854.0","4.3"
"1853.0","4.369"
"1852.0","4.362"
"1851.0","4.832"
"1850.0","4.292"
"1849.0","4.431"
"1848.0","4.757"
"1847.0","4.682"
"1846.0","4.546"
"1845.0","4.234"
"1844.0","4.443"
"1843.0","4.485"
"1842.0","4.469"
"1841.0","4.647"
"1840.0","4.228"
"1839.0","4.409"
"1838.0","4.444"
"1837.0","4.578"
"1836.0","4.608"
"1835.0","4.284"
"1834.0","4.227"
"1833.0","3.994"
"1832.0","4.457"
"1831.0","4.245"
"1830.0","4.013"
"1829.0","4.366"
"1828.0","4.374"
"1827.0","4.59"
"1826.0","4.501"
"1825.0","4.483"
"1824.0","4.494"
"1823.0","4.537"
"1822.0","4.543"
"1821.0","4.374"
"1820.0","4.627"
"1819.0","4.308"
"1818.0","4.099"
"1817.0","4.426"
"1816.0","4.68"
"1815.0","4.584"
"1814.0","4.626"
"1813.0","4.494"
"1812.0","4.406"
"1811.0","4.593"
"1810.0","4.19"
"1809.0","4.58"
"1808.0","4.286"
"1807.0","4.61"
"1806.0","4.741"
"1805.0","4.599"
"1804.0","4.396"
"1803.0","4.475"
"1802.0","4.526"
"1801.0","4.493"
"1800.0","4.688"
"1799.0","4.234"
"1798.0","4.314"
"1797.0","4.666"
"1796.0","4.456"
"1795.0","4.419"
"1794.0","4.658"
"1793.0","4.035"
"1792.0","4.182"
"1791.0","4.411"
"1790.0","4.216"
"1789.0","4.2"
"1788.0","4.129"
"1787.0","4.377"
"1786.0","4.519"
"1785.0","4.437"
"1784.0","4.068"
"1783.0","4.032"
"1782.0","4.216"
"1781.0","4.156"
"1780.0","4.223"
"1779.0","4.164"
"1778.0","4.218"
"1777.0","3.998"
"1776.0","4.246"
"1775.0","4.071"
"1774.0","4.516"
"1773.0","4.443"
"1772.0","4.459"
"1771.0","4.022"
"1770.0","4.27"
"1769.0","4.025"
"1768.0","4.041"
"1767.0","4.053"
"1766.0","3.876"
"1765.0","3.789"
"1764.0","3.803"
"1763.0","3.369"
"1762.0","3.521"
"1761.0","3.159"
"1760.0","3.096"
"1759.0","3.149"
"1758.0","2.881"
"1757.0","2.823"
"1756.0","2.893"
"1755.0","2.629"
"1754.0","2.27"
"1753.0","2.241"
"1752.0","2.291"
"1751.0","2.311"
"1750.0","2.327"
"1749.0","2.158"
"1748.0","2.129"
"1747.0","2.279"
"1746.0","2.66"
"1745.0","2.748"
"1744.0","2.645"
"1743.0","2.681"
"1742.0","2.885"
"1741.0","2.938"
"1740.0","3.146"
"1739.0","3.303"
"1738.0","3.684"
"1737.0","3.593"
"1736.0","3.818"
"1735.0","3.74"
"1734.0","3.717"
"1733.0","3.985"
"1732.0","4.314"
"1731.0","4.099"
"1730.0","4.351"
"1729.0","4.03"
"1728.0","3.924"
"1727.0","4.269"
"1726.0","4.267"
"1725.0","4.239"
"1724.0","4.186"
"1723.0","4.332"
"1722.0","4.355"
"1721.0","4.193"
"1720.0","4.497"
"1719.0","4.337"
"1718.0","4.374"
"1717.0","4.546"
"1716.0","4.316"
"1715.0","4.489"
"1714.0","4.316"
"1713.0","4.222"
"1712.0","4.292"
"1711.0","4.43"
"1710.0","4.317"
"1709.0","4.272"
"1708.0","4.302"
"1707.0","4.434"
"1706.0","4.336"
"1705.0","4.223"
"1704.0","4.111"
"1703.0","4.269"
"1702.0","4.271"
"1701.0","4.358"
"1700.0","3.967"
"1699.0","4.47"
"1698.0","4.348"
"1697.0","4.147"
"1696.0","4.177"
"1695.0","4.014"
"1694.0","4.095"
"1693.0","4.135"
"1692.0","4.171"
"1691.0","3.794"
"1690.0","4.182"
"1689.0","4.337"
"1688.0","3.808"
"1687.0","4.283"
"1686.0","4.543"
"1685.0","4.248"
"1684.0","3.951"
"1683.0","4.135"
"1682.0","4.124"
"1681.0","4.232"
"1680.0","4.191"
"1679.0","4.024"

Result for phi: -0.6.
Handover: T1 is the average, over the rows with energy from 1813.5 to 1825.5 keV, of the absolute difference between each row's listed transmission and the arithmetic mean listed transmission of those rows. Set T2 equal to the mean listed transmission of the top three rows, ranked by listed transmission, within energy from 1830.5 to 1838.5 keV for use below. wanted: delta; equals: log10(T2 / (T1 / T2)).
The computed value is 2.24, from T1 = 0.12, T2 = 4.55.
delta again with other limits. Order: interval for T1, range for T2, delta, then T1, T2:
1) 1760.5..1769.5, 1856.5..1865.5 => 1.92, 0.26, 4.61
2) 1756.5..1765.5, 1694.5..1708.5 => 1.82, 0.30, 4.42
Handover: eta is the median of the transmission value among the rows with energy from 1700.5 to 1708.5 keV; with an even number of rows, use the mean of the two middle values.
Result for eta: 4.29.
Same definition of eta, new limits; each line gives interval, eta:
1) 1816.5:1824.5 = 4.46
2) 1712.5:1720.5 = 4.36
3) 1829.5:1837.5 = 4.26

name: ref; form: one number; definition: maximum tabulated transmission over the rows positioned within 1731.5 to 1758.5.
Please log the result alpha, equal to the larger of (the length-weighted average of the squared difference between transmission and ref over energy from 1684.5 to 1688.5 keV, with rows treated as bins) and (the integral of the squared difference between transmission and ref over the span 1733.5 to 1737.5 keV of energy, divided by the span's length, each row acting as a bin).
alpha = 0.4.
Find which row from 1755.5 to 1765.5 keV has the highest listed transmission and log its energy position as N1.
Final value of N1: 1764.0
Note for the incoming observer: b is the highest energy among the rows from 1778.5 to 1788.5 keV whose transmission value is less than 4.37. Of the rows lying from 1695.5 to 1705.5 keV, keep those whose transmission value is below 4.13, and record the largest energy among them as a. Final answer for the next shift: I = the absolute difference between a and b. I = 84 keV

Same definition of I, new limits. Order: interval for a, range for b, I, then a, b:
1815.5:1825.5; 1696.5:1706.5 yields 112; 1818.0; 1706.0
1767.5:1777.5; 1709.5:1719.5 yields 58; 1777.0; 1719.0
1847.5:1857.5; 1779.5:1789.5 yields 68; 1857.0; 1789.0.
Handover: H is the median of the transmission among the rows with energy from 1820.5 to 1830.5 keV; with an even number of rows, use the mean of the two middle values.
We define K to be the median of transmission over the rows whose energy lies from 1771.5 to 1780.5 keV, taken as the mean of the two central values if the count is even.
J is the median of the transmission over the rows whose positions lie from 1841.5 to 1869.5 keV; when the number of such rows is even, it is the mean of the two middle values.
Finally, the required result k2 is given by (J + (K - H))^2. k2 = 17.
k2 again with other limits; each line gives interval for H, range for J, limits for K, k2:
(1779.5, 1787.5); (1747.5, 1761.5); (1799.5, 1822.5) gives 8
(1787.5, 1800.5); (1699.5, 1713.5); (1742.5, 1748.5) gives 7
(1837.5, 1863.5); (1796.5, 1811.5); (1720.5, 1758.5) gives 11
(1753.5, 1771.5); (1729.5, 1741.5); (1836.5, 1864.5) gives 22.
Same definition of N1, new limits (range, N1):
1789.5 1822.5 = 1806.0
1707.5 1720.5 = 1717.0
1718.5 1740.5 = 1720.0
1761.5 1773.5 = 1772.0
